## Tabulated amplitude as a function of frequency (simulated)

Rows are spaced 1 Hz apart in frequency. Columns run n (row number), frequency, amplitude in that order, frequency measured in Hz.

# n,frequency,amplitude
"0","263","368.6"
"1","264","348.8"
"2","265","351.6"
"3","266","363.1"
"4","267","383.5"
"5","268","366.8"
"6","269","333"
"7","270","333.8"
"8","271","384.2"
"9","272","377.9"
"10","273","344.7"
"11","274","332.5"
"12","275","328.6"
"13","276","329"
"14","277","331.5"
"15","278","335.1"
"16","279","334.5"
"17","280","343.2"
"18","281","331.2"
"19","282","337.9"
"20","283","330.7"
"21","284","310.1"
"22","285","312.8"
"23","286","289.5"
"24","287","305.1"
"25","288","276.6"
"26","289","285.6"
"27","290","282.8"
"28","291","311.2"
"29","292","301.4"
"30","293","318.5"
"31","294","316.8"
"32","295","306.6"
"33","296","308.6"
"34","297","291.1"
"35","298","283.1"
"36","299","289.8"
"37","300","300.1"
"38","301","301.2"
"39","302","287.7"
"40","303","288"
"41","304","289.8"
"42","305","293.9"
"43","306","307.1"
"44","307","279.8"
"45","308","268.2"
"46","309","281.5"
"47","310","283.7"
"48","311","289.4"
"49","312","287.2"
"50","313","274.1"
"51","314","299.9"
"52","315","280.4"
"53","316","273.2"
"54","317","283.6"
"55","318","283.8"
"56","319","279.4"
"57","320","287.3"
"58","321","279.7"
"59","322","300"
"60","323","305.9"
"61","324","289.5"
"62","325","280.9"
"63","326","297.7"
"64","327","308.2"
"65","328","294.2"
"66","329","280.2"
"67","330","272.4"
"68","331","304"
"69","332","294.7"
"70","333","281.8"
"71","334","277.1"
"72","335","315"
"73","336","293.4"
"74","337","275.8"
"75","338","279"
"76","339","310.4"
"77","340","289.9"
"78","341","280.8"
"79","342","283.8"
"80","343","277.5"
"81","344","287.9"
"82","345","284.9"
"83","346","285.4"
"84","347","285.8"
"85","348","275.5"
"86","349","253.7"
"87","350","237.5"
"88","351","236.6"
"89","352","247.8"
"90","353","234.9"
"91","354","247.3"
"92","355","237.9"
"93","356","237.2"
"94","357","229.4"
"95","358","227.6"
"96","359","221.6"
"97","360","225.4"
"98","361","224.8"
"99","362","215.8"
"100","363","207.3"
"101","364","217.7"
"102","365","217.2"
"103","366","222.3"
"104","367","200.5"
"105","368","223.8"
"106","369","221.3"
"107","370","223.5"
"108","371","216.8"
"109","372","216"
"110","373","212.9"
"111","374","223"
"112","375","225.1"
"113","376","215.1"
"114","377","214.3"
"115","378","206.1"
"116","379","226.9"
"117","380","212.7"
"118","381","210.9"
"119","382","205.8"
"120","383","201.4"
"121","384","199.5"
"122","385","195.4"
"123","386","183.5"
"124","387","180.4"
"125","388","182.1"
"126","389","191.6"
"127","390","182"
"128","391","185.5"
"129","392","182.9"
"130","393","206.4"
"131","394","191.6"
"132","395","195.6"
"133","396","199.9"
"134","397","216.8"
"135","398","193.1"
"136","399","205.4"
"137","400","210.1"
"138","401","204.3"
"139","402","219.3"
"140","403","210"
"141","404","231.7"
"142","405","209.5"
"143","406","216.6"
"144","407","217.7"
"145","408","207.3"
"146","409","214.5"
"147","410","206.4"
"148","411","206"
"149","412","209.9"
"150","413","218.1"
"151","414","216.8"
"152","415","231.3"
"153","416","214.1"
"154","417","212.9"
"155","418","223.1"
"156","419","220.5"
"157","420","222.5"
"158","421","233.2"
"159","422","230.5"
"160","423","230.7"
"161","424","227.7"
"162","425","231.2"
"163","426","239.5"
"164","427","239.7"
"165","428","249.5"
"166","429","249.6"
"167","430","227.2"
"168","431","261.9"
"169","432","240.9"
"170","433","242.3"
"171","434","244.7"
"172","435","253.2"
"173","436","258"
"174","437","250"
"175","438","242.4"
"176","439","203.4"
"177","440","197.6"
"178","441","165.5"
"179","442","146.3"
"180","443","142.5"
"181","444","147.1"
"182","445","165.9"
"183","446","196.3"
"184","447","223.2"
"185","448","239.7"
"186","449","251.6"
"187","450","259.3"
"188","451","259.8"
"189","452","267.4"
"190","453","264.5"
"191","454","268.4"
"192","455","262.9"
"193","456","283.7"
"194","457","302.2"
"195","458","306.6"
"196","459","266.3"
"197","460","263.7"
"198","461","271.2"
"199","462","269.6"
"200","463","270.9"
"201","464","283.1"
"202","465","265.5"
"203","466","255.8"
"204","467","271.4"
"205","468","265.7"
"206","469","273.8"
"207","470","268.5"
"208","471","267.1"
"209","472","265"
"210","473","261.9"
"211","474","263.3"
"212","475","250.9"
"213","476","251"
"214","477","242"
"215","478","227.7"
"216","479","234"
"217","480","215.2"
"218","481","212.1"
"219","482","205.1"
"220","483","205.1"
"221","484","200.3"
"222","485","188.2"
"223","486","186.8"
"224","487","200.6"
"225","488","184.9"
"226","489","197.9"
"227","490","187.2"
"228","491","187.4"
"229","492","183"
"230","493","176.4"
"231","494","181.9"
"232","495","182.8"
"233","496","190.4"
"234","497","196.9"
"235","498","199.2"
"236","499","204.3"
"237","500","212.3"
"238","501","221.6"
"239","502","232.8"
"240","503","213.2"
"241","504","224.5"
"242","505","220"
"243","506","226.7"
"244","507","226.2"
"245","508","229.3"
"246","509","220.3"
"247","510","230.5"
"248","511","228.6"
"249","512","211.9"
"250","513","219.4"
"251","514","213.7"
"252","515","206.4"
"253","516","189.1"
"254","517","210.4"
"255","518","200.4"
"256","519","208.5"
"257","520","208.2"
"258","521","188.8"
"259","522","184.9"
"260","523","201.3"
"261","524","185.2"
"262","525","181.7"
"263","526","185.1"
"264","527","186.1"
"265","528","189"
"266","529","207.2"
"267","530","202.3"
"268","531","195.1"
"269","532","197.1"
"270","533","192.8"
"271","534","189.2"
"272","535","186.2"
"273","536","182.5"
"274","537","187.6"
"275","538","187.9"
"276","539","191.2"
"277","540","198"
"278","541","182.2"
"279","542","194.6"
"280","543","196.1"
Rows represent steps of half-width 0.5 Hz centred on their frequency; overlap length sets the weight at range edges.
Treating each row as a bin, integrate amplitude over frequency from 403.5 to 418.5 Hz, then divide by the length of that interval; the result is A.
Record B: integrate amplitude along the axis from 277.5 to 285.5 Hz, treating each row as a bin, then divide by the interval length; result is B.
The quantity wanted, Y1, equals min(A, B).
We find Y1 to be 216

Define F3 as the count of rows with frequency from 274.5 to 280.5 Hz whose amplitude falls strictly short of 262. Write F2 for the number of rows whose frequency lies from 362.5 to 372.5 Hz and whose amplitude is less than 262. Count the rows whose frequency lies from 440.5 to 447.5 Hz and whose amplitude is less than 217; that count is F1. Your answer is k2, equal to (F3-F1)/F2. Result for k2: -0.6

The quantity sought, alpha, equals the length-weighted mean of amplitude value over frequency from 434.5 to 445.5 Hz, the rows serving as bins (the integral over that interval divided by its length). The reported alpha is 197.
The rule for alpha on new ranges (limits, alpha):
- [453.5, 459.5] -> 282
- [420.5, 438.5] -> 242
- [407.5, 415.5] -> 214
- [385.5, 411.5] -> 202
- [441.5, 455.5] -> 221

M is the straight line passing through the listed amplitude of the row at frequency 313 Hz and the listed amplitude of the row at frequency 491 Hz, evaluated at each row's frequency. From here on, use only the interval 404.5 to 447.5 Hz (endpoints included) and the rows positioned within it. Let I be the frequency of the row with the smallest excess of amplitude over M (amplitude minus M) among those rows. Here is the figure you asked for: 443 Hz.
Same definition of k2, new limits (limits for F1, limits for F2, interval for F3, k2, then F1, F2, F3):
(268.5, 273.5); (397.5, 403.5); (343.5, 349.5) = 0.2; 0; 6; 1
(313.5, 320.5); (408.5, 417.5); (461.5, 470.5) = 0.1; 0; 9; 1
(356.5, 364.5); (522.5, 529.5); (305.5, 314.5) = -0.3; 2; 7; 0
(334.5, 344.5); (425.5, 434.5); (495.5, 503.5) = 0.9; 0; 9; 8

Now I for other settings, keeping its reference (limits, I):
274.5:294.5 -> 288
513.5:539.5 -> 525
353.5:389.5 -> 387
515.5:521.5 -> 516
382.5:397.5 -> 387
